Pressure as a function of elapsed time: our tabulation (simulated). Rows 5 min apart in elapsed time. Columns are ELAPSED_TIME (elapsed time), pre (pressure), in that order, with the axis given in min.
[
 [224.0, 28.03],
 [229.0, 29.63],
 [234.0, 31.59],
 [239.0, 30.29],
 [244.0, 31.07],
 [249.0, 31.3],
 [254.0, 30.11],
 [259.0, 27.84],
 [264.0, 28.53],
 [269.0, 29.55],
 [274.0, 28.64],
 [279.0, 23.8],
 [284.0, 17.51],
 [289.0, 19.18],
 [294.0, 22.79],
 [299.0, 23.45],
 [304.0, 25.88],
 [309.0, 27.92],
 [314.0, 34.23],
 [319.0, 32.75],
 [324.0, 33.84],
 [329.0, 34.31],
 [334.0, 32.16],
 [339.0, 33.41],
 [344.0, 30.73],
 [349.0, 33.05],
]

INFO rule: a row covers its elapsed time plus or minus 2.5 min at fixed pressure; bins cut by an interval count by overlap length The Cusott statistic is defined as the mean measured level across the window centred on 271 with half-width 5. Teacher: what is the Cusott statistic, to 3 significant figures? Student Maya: 29.1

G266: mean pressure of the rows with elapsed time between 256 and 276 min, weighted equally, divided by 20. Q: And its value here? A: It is 1.4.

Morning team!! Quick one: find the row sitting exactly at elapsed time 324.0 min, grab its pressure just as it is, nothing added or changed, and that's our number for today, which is 33.84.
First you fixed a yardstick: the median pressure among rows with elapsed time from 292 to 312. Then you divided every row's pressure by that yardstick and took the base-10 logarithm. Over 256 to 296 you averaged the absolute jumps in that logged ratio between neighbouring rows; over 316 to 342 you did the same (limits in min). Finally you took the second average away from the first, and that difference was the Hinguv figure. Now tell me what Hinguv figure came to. 0.04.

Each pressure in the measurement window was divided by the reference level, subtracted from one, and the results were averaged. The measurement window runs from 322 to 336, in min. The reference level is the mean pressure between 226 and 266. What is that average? -0.11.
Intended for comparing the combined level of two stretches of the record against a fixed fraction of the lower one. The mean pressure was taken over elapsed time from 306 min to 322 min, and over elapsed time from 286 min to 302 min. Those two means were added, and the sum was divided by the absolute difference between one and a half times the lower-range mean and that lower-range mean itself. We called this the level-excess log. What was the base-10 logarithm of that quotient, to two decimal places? 0.69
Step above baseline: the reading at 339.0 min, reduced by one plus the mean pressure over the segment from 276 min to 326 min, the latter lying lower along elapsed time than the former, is 6.3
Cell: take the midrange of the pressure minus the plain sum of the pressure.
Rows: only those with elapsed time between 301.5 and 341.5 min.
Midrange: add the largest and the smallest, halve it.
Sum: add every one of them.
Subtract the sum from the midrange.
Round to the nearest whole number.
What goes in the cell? -224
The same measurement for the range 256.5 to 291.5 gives -152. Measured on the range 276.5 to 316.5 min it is -169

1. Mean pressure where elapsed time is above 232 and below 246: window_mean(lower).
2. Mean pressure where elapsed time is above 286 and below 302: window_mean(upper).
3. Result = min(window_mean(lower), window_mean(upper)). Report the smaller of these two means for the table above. 21.8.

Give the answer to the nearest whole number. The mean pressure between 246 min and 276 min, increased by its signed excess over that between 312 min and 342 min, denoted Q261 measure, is 25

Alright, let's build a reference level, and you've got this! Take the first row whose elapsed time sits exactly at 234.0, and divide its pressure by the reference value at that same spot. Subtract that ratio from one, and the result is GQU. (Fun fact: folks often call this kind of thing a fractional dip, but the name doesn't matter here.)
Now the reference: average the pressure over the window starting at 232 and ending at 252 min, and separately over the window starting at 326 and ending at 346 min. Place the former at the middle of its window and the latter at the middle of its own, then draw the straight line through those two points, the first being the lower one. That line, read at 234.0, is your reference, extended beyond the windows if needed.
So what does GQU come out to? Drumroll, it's -0.02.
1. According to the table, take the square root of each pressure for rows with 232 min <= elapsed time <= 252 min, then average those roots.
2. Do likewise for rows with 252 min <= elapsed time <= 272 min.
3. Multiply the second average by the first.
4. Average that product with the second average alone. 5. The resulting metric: 17.7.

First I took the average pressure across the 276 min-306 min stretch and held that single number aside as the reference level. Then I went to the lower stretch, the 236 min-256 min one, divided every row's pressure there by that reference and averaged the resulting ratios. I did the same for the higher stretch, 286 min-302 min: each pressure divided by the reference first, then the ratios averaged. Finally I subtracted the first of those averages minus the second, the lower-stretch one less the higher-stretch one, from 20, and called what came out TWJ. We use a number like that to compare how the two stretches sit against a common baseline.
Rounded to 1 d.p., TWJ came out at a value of 19.6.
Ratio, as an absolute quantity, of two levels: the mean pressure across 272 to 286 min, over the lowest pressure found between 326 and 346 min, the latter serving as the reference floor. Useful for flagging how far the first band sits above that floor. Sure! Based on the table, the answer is 0.76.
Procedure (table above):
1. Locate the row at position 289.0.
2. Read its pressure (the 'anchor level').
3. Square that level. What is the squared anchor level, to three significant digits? 368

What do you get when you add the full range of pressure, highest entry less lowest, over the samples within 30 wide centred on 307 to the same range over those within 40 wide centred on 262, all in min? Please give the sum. 19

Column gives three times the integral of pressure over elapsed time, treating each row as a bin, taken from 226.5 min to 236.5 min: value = 918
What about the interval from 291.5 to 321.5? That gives 2505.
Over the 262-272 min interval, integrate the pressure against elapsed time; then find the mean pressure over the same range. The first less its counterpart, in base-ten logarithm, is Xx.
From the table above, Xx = 2.42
